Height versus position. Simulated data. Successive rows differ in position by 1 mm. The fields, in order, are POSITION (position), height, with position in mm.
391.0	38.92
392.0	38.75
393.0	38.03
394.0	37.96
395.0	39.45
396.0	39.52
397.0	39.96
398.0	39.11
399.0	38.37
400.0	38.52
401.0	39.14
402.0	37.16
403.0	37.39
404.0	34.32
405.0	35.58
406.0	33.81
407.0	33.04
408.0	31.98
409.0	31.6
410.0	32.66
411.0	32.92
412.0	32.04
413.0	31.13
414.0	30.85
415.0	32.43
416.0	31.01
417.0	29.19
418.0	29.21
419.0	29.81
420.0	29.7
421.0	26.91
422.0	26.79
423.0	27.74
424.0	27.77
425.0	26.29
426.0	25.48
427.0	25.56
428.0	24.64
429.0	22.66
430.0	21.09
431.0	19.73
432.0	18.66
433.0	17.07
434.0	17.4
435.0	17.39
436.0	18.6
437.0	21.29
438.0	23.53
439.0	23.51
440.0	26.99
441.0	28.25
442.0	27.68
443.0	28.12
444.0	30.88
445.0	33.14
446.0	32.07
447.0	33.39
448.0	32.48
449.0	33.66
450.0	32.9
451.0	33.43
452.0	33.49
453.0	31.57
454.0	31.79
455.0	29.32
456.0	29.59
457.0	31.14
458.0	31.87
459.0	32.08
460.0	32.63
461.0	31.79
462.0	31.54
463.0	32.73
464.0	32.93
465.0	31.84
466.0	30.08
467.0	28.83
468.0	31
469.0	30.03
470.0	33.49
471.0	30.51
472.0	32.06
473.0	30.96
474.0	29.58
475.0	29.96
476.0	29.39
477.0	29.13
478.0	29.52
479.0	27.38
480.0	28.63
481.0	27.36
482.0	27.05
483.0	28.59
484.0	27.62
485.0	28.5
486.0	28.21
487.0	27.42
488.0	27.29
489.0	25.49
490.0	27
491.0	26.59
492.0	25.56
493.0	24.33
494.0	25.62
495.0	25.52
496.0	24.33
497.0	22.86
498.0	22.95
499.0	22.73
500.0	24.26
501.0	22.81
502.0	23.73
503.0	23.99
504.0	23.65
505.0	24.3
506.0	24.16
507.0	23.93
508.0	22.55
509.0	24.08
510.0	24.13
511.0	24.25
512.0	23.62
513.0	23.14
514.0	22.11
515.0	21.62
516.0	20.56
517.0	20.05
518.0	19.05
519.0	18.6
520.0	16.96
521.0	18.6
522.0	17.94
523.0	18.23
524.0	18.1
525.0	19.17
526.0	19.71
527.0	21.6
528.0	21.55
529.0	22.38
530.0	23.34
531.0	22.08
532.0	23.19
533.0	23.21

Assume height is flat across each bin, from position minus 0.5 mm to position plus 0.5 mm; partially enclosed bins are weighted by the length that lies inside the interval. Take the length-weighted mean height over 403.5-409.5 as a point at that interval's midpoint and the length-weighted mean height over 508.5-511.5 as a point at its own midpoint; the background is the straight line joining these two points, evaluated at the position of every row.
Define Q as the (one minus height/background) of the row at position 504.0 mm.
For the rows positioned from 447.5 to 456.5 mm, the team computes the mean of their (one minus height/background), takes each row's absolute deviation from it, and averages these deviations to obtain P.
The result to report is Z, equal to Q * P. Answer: 0.002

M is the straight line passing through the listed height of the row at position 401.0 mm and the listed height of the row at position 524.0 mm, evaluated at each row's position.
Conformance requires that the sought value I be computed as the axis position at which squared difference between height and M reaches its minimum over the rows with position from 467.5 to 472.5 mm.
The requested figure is 469.0 mm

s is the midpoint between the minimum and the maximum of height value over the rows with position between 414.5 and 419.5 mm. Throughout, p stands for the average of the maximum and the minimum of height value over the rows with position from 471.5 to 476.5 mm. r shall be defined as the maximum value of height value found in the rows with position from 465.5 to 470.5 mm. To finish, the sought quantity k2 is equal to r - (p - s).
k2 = 34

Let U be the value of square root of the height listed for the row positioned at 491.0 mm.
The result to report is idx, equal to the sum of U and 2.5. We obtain 7.7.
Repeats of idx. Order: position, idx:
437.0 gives 7.1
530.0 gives 7.3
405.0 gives 8.5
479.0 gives 7.7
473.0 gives 8.1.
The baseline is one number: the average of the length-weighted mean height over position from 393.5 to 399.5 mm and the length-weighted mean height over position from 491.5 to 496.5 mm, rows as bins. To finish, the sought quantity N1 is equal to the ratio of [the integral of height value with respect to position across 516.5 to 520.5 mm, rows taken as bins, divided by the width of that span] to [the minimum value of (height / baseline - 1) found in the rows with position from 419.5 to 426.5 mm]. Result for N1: -91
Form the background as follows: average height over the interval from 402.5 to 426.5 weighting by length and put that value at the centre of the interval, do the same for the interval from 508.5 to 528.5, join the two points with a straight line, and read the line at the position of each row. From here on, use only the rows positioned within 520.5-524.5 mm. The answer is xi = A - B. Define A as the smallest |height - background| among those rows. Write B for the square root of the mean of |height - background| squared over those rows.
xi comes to -0.2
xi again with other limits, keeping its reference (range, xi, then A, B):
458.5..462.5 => -0.3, 5.4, 5.7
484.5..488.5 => -0.4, 3.7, 4.1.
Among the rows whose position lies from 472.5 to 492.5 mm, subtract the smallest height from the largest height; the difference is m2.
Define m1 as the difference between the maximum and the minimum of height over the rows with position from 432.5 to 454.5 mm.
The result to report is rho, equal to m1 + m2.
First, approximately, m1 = 17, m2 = 5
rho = 22.1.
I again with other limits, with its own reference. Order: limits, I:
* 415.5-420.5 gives 416.0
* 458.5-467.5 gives 467.0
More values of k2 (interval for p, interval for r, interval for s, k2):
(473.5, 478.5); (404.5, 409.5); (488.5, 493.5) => 32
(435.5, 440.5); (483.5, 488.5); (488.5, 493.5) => 31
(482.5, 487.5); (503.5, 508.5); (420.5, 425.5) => 23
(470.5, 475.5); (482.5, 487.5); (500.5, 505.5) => 21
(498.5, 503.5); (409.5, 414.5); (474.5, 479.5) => 38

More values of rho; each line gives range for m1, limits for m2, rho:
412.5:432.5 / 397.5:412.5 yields 21.3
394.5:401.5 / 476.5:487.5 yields 4.1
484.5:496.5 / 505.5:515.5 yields 6.8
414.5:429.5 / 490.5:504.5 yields 13.6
